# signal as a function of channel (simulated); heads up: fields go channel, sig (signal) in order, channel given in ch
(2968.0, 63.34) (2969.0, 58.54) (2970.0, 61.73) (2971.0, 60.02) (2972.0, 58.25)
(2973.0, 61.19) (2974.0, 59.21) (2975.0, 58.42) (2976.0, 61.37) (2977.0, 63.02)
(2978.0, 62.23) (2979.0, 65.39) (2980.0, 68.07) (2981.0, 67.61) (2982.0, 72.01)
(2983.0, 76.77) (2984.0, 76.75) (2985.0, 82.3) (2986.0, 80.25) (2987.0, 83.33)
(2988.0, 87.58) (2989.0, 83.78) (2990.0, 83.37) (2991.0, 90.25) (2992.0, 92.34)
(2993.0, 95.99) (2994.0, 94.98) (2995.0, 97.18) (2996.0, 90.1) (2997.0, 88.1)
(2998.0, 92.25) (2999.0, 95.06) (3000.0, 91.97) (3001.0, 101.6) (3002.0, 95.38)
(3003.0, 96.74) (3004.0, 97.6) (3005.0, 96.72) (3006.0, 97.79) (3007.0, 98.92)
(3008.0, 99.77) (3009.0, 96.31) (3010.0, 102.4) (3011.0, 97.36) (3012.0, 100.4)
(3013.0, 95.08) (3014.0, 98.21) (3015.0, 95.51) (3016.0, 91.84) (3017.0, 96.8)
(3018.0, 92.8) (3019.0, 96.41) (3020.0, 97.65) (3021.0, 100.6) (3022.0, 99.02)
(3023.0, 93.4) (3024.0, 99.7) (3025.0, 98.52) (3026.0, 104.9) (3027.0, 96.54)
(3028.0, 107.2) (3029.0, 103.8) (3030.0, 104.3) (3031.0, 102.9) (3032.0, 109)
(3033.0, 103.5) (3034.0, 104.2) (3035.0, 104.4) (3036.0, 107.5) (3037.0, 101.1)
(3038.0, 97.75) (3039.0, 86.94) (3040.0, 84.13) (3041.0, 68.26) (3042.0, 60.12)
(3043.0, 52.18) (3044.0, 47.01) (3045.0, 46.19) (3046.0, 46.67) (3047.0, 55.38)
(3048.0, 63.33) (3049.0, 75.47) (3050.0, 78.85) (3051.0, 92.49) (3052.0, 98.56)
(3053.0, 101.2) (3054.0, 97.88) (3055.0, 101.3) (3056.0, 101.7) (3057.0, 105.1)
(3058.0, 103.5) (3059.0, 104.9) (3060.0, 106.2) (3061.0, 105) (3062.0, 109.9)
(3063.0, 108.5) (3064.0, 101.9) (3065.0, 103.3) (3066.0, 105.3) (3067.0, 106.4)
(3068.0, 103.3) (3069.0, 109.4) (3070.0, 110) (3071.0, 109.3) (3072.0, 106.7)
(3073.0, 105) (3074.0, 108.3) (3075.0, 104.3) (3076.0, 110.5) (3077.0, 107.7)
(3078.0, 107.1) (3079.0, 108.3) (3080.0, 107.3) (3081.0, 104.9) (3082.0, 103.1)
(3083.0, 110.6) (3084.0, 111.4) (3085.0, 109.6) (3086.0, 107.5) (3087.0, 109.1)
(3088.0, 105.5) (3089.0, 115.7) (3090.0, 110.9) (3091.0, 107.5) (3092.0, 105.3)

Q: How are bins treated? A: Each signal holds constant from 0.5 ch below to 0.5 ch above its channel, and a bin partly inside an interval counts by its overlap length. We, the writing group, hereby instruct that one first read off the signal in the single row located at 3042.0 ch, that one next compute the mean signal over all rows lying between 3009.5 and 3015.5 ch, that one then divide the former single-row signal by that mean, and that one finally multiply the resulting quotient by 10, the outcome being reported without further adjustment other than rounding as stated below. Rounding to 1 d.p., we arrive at 6.1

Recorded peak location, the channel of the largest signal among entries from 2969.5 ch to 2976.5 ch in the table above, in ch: 2970.0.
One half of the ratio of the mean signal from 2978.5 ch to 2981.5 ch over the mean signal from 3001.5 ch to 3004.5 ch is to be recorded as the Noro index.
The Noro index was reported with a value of 0.35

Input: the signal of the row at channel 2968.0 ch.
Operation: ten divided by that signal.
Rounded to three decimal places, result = 0.158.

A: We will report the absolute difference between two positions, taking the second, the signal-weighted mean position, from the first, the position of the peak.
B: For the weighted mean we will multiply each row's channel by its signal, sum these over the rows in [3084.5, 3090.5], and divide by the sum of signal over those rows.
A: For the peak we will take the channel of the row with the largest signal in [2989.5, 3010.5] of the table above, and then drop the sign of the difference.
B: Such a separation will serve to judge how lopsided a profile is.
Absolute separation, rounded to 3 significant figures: 77.5 ch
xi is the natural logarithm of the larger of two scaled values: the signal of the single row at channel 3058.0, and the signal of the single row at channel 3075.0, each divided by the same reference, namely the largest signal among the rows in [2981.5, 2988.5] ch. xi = 0.17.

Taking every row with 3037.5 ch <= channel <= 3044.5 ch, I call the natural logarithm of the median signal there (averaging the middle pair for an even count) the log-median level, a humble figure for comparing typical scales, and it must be 4.22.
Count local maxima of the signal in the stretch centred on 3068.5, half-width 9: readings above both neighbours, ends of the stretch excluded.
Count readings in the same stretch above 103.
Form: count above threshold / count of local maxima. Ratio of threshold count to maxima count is 3.4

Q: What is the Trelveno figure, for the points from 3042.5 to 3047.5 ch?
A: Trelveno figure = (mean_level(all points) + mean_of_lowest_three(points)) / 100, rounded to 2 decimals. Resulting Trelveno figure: 0.96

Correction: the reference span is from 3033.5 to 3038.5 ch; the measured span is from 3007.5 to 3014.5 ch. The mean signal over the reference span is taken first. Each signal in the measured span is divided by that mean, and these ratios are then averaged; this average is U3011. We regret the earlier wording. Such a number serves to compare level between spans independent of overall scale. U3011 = 0.96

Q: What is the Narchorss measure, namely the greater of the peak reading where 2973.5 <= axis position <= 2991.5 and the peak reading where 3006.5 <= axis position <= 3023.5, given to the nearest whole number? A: 102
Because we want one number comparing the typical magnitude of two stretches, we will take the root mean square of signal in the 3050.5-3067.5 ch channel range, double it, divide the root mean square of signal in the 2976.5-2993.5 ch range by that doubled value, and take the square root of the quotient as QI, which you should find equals 0.62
